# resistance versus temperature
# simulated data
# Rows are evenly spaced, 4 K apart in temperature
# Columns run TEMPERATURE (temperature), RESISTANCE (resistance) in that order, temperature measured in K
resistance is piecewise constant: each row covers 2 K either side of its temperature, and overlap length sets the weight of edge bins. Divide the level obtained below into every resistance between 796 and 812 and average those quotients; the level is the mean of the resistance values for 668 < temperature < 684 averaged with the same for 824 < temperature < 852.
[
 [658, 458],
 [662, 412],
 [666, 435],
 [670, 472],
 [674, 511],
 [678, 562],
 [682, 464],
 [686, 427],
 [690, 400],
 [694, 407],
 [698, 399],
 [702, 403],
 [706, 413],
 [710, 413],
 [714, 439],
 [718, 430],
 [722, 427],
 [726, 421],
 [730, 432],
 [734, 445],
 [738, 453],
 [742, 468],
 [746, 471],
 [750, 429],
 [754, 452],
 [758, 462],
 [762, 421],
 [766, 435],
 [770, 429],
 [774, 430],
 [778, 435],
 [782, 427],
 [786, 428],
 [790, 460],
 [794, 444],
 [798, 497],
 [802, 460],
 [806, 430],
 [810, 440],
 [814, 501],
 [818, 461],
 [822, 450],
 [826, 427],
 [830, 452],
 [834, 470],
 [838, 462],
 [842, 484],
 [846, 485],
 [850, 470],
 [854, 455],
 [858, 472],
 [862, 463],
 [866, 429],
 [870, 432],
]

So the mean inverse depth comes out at 1.06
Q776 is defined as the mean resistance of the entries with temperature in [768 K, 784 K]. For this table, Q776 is 430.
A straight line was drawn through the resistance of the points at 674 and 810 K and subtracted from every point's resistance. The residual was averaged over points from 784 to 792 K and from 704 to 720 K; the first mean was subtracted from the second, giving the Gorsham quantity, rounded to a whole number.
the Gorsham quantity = -60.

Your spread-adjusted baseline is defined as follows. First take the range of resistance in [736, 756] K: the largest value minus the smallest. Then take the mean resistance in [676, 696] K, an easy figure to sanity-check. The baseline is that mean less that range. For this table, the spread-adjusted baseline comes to 410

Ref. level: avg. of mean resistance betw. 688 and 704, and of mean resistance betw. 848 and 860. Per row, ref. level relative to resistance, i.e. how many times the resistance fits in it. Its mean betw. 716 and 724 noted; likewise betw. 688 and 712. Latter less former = 0.057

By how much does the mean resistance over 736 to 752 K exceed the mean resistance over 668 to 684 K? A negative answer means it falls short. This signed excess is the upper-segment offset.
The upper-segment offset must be -47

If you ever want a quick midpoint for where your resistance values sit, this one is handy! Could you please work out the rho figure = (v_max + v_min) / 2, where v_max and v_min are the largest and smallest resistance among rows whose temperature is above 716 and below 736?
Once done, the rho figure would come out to 433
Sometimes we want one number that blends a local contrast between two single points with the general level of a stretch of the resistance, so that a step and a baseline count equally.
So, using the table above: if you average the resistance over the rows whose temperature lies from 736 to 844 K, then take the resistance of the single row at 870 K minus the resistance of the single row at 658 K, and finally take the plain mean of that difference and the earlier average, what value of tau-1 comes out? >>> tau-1 213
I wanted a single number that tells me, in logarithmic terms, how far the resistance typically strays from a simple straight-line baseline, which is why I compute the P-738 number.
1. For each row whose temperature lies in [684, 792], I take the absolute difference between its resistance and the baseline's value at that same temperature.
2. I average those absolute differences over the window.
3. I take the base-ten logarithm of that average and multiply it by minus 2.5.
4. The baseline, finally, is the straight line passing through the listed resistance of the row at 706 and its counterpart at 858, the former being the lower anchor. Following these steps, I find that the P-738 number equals -2.85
